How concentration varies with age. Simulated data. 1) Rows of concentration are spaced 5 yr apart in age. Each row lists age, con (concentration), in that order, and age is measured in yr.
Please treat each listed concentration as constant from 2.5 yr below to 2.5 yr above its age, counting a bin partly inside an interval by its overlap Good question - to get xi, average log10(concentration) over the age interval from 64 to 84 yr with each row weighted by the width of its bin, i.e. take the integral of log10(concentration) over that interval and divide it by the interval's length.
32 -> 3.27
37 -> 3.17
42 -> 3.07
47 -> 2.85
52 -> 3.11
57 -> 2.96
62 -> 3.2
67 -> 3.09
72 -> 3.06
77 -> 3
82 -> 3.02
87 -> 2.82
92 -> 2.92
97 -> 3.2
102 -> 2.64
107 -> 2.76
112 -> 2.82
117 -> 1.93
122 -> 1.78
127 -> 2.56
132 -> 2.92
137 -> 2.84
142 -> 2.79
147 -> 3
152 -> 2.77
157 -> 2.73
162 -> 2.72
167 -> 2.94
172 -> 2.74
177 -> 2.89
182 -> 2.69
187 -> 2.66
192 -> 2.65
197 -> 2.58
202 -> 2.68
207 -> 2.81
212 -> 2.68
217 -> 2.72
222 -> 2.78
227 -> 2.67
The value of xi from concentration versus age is 0.484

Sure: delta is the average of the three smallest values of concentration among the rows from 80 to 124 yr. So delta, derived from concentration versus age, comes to 2.1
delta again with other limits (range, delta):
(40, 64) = 3.0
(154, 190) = 2.7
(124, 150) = 2.7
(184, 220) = 2.6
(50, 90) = 2.9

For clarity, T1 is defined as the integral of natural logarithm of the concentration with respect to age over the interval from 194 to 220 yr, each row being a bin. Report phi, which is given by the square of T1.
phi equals 664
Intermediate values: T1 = 25.8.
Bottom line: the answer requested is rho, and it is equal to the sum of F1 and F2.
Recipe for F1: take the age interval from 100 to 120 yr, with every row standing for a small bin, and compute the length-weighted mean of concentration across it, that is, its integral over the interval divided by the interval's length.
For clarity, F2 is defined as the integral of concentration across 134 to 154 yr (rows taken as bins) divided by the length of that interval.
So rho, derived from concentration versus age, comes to 5.37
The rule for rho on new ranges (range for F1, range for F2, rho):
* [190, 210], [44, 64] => 5.71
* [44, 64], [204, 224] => 5.77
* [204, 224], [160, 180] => 5.57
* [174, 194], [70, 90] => 5.70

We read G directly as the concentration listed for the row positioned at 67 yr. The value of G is 3.09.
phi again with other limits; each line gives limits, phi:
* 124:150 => 713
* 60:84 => 725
